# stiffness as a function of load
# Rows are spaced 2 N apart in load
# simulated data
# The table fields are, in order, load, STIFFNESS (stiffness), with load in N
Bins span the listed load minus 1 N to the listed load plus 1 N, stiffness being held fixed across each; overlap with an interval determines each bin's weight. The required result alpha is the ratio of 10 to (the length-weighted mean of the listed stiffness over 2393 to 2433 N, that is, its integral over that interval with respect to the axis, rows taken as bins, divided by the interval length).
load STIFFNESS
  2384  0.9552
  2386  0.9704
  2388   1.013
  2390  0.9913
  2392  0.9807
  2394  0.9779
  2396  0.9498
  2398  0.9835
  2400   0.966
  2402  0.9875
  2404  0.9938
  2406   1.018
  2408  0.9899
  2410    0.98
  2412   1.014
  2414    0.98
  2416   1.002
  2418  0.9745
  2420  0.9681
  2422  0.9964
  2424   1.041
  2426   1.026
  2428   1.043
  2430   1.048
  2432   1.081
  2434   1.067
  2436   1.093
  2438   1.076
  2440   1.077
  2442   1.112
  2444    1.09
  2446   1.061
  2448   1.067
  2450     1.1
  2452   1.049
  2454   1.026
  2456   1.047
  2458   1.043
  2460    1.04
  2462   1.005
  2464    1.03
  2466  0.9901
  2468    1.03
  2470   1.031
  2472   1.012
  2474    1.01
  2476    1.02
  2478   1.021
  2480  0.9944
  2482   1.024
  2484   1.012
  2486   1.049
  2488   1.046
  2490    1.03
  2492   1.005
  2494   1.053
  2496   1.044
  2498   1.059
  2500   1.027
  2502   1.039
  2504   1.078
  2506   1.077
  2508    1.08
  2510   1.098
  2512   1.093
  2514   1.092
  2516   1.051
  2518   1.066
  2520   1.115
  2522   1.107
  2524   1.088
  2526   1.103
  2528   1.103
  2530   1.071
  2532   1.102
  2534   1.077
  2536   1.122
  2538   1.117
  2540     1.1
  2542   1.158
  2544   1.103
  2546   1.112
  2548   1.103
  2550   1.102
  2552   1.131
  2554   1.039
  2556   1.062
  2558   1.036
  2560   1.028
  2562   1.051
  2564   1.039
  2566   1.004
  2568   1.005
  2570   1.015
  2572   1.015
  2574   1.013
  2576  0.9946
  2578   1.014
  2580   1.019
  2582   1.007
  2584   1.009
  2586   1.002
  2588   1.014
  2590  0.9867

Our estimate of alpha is 9.99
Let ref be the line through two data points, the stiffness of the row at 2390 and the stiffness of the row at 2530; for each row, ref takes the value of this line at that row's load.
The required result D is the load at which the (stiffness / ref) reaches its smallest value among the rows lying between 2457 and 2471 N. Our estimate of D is 2466 N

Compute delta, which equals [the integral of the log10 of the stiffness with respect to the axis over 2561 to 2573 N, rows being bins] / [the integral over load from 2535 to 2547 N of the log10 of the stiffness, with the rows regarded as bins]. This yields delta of 0.19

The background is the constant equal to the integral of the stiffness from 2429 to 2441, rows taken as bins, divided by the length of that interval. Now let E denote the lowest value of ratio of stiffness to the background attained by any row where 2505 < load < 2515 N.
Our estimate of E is 1.00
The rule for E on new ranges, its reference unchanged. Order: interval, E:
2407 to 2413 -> 0.91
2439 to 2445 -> 1.00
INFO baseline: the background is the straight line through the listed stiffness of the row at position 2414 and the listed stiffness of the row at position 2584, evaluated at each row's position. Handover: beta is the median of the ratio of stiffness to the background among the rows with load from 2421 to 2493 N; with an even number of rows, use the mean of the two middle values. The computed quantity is 1.05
